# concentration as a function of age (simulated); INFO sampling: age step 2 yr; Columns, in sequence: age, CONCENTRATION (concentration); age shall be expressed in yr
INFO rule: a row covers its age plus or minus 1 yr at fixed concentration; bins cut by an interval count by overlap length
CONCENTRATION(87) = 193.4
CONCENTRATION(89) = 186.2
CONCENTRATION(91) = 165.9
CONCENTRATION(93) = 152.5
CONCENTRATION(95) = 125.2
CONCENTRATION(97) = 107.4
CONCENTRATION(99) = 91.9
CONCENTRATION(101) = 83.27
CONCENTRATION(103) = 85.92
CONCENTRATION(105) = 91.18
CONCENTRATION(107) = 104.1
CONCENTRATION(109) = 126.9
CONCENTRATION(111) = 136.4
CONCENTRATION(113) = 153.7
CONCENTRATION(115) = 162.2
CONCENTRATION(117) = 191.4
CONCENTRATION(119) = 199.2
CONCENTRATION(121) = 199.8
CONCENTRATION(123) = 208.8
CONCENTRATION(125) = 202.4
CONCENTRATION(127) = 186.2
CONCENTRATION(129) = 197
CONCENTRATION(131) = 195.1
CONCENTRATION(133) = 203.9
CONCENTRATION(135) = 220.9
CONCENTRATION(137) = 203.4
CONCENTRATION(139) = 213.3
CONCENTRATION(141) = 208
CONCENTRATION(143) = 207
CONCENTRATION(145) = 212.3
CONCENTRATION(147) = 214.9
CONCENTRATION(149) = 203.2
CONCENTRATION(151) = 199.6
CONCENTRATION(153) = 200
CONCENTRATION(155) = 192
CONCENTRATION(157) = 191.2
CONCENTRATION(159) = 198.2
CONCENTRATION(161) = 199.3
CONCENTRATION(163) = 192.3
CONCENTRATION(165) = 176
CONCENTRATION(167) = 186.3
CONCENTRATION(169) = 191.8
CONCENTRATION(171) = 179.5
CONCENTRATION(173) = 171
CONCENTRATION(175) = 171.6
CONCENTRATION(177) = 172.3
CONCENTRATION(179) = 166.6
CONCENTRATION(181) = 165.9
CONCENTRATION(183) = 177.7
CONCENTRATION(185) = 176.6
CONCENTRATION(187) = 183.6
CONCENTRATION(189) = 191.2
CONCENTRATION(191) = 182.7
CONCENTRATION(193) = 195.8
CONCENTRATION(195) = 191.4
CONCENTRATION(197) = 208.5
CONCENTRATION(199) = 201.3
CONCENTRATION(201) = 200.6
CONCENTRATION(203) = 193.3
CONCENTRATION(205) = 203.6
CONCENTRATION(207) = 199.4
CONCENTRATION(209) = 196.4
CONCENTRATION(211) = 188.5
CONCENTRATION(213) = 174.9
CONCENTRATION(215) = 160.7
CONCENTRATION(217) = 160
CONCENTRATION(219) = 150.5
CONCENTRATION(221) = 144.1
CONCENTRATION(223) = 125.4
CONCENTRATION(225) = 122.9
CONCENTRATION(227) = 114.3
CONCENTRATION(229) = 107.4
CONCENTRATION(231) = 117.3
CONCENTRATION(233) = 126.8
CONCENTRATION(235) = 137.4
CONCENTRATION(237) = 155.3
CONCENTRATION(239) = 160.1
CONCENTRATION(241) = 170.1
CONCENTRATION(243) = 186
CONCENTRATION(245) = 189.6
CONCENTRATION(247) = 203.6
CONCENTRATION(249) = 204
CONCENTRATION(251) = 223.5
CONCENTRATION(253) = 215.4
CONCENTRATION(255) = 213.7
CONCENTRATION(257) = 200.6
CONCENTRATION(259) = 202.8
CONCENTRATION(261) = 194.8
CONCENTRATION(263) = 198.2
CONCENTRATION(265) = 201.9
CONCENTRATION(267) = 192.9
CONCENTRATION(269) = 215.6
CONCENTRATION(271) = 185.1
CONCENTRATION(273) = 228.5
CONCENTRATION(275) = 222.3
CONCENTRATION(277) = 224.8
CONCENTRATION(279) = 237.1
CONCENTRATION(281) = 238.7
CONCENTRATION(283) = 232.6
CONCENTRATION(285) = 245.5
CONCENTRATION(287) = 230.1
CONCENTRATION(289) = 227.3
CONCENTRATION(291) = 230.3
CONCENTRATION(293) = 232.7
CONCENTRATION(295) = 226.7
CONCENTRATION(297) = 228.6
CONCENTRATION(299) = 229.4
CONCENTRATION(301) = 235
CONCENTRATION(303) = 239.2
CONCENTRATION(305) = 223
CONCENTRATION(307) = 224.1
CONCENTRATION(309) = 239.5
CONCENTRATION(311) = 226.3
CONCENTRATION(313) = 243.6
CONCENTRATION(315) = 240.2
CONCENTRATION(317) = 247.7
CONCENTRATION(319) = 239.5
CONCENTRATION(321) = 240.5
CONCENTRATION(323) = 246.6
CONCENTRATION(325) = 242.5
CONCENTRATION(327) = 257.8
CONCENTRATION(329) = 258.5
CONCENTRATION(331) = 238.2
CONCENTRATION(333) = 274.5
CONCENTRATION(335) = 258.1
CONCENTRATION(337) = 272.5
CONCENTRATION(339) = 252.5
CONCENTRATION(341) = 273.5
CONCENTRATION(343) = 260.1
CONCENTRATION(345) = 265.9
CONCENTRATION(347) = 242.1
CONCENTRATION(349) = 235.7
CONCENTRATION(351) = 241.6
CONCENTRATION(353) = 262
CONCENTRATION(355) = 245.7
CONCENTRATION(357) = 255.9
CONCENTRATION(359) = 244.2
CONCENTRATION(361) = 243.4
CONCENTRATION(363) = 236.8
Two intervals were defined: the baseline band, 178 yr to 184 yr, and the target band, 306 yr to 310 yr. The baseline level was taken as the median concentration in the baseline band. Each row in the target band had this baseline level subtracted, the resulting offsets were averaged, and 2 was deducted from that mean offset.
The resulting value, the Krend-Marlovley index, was 63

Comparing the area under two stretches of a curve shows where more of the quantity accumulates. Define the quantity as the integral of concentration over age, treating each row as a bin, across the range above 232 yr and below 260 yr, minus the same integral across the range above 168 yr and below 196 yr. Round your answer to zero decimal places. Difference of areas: 142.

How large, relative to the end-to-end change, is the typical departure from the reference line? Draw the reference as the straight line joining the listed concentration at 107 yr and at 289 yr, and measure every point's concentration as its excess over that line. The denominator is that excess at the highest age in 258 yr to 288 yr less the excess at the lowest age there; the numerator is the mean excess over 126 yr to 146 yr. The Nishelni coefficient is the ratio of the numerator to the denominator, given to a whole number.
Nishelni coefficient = 10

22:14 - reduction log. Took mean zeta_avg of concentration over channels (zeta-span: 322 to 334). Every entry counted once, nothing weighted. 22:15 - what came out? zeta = 253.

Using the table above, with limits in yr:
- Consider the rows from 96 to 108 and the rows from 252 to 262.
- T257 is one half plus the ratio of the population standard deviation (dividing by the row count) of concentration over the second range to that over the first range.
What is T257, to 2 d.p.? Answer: 1.39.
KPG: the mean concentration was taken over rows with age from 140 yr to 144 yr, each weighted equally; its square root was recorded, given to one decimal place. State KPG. 14.4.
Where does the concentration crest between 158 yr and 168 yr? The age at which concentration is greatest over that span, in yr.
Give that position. 161 yr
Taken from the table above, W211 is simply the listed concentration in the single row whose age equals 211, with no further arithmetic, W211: 188.5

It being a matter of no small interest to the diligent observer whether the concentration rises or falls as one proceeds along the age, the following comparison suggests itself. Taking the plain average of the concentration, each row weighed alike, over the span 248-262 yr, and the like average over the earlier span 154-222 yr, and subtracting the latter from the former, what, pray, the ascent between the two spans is 24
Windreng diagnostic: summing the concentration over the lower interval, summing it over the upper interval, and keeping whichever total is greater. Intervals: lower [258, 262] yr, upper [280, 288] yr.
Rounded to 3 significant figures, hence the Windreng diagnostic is 947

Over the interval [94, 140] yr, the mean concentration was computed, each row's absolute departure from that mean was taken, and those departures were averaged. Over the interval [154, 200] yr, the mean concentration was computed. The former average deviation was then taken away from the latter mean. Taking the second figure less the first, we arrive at 142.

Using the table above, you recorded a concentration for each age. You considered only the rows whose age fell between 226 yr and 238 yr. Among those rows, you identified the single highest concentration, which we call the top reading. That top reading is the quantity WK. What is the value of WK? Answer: 155.3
